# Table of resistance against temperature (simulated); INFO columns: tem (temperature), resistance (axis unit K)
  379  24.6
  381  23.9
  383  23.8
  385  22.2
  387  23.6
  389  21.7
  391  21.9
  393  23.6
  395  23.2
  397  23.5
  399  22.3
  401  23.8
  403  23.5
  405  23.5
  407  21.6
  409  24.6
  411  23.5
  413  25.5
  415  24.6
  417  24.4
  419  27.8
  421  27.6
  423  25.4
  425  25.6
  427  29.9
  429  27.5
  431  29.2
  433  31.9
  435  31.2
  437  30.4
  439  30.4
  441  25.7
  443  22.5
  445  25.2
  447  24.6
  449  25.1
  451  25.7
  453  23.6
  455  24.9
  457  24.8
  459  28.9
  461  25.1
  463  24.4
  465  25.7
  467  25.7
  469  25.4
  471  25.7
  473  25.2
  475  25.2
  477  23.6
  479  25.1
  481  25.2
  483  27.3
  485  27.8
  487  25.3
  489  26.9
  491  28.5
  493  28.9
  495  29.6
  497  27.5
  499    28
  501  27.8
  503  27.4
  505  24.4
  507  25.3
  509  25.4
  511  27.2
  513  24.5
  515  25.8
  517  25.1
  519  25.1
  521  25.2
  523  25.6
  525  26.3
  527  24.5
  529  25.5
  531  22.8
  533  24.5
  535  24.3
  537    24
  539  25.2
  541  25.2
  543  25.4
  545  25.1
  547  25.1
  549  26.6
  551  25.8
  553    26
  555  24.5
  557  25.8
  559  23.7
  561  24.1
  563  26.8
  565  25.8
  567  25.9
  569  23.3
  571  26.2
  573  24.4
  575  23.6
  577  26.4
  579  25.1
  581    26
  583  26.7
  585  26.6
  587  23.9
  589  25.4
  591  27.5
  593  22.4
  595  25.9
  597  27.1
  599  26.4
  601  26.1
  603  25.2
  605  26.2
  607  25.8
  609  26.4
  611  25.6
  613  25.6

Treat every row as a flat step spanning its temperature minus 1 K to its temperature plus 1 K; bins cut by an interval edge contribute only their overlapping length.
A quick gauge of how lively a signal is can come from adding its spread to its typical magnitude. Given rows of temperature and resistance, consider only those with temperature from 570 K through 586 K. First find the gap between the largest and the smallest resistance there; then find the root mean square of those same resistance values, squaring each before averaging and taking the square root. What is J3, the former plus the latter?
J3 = 28.7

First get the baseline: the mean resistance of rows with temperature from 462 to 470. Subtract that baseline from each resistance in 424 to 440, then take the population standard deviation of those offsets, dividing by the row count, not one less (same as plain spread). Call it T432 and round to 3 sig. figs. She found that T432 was 1.93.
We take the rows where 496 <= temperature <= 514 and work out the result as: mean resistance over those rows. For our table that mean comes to 26.4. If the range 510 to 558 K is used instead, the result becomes 25.2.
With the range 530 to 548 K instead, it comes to 24.6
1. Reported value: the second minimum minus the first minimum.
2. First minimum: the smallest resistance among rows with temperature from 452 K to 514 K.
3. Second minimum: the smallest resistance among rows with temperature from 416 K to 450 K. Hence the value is -1.1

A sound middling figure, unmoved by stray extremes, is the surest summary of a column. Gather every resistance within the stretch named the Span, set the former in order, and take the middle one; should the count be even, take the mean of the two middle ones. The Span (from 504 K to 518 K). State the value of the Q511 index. 25.3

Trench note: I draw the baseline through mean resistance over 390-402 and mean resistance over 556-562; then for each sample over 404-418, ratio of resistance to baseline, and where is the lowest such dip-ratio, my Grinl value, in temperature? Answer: 407 K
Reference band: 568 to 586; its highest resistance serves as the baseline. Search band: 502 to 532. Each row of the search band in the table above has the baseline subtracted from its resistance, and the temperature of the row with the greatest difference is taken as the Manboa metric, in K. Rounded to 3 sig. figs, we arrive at 503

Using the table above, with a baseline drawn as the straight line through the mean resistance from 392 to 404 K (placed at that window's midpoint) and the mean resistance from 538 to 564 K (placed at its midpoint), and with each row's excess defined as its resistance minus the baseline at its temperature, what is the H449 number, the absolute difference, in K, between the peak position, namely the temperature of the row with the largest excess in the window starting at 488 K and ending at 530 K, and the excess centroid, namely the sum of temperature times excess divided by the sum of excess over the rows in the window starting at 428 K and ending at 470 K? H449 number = 53.7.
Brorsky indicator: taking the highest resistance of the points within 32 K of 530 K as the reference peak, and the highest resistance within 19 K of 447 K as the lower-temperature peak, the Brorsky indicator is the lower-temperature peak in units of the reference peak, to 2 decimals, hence 1.14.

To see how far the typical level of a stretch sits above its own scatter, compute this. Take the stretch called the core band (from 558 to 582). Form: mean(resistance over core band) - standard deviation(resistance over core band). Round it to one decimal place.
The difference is 23.9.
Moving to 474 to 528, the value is 24.7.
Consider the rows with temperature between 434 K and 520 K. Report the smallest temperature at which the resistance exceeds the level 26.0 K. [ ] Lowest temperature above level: 435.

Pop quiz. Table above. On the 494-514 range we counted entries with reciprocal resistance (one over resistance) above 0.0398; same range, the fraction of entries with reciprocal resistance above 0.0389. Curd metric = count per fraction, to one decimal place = 5.0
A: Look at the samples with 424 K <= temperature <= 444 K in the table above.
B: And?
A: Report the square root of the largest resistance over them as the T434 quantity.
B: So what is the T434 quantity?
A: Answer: 5.6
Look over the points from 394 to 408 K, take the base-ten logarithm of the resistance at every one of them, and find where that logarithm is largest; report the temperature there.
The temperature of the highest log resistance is 401 K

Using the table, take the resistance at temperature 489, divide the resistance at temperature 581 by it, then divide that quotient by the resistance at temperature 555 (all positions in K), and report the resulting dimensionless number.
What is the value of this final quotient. 0.039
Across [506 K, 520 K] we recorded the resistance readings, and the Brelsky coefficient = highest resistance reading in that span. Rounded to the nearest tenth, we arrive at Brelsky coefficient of 27.2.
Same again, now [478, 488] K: 27.8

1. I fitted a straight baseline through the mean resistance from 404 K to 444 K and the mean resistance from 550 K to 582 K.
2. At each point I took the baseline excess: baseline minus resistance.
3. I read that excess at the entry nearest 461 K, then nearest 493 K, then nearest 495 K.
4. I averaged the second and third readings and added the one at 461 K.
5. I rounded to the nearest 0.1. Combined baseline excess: -2.1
